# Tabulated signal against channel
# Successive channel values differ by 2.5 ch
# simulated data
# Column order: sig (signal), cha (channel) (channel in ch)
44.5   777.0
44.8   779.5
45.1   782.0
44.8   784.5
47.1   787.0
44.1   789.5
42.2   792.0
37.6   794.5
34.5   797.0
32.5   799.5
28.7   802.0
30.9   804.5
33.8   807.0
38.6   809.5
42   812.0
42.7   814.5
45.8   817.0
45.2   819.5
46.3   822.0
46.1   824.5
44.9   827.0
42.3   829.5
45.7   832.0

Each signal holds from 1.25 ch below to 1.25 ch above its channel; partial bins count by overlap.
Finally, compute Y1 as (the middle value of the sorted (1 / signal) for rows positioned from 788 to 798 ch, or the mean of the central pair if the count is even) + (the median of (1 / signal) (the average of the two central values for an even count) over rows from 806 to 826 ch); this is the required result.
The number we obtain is 0.0479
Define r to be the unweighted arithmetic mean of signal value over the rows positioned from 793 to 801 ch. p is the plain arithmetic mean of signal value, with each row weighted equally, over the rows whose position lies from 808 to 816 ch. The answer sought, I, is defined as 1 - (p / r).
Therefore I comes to -0.18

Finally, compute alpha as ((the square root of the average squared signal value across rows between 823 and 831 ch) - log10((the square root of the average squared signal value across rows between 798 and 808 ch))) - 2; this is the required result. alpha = 41.0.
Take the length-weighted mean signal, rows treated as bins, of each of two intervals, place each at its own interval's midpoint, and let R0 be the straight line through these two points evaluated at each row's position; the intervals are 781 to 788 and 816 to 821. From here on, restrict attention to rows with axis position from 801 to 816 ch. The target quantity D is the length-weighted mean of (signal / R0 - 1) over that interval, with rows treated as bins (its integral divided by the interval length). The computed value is -0.20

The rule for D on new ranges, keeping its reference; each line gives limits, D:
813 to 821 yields -0.02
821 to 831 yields -0.01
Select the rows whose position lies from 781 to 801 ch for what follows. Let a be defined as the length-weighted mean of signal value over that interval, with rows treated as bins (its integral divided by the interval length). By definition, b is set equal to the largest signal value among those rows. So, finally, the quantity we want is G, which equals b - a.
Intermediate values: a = 41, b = 47.1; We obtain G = 6.3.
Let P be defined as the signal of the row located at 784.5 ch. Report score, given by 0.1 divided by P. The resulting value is 0.0022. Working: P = 44.8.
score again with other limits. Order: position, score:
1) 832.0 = 0.0022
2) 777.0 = 0.0022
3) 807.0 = 0.0030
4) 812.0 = 0.0024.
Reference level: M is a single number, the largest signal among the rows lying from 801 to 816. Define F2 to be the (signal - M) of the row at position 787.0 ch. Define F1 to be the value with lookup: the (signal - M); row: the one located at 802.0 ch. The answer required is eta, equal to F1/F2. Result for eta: -3.2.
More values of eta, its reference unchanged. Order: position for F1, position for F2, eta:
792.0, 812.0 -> 0.7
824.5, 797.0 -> -0.4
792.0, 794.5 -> 0.1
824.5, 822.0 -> 0.9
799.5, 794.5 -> 2.0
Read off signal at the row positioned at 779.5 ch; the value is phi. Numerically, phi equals 44.8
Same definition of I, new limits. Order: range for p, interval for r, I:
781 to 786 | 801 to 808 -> -0.44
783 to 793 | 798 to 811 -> -0.35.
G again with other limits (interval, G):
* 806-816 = 3.1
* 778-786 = 0.1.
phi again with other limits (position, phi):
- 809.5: 38.6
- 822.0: 46.3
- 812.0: 42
